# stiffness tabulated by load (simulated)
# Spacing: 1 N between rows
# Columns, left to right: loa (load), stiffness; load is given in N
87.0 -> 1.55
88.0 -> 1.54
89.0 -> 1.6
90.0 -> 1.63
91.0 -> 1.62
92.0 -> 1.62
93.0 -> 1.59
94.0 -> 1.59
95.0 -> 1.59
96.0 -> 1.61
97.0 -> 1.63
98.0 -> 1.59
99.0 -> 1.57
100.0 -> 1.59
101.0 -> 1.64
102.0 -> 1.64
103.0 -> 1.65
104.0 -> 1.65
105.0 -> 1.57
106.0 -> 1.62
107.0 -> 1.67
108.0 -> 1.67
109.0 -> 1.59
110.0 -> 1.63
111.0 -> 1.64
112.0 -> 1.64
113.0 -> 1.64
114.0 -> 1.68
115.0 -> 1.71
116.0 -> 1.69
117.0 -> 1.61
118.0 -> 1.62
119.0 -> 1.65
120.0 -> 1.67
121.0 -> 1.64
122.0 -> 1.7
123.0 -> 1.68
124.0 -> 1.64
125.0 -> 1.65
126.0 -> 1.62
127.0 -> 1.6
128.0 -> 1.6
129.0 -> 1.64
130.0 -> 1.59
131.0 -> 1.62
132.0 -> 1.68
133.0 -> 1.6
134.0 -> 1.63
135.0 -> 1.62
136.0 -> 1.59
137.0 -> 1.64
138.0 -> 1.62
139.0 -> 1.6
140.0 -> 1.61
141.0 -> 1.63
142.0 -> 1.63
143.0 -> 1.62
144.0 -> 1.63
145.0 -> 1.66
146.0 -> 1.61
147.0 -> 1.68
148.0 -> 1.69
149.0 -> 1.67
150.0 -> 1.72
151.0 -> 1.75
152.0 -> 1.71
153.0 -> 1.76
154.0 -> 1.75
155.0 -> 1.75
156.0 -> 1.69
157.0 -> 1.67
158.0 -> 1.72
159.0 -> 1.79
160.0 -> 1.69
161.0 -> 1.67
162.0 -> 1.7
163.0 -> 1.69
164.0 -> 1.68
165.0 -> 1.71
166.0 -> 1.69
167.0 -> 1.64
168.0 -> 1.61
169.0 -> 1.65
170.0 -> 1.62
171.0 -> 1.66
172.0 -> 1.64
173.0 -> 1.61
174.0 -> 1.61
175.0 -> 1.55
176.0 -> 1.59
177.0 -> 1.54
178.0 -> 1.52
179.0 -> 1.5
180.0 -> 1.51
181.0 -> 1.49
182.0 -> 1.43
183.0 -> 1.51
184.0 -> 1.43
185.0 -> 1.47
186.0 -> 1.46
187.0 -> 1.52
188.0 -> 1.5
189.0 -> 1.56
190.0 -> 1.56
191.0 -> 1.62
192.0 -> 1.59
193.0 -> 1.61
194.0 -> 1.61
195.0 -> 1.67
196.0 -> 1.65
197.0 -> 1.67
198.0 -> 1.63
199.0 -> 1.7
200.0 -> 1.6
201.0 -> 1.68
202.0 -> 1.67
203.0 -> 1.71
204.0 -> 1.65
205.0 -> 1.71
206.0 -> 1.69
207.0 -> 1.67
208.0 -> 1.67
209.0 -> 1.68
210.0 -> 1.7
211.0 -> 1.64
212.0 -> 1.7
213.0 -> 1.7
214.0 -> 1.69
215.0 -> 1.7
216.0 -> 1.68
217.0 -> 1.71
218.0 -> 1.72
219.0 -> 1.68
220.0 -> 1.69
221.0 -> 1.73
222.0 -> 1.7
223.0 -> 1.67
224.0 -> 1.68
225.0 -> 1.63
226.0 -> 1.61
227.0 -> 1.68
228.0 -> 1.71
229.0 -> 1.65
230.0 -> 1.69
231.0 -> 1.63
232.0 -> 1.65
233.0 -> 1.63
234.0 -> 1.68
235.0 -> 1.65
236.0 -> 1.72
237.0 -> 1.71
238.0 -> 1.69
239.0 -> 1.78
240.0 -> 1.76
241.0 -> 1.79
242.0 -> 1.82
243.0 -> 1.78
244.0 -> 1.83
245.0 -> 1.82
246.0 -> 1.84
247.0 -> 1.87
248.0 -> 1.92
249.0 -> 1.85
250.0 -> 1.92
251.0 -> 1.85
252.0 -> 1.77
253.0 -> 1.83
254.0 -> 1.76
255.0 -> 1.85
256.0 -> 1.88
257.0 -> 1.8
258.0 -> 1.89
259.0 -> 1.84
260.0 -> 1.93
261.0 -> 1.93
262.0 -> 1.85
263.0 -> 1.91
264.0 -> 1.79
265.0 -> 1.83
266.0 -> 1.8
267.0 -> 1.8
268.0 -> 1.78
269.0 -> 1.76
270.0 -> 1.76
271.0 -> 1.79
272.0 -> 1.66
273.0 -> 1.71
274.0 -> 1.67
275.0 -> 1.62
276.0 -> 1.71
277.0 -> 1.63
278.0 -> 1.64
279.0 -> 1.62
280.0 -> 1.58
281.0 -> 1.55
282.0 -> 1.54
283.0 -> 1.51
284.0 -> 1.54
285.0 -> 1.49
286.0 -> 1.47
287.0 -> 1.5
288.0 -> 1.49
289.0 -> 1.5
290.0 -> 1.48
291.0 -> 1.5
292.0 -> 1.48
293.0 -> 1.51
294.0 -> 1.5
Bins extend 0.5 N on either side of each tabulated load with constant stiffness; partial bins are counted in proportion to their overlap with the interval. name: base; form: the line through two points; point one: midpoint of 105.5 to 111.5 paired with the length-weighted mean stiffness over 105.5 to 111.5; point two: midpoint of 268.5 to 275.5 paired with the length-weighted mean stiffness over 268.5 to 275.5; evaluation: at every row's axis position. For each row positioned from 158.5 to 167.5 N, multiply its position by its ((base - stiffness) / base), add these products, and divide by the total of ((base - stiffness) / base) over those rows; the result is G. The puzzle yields 161.2 N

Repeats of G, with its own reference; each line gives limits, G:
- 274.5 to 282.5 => 279.5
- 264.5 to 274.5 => 266.5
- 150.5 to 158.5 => 153.9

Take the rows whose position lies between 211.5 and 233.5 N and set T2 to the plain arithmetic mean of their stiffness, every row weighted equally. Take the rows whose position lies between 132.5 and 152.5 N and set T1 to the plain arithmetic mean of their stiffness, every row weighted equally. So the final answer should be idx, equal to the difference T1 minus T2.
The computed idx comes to -0.03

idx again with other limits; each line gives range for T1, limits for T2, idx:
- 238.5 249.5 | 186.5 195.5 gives 0.24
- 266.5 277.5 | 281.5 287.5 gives 0.21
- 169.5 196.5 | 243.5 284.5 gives -0.21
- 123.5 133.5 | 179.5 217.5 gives 0.01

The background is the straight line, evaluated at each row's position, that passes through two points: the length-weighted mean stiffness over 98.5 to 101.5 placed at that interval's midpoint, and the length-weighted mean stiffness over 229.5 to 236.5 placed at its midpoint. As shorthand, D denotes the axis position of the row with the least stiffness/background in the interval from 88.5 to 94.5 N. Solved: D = 94.0 N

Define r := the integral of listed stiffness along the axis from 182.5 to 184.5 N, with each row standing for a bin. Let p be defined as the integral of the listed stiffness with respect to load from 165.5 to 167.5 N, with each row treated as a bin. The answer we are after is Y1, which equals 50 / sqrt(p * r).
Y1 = 16.0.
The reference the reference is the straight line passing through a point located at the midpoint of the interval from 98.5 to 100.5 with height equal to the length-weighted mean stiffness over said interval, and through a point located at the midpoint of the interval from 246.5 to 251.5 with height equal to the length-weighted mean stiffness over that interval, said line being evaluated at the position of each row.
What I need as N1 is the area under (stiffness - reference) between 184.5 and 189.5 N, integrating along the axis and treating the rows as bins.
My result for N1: -1.3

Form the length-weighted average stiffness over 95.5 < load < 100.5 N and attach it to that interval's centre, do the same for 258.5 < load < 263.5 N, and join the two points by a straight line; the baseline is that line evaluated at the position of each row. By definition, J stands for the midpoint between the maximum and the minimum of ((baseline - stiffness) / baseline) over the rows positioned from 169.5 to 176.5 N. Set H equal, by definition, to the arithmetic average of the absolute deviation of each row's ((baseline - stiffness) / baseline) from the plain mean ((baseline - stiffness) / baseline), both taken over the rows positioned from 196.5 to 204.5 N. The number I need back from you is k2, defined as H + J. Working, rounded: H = 0.016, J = 0.07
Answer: 0.09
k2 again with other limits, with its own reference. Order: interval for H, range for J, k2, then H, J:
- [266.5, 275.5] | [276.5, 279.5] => 0.18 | 0.031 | 0.15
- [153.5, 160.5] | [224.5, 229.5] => 0.11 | 0.021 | 0.09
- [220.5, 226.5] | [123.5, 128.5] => 0.03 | 0.019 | 0.01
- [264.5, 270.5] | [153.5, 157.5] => 0.01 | 0.013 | 0.00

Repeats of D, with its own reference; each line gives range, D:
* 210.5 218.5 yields 211.0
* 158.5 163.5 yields 161.0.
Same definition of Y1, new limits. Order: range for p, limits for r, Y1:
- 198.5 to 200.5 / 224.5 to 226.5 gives 15.3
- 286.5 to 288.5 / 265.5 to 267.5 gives 15.2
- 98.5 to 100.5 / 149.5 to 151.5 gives 15.1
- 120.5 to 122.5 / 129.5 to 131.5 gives 15.3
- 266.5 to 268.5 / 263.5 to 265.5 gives 13.9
